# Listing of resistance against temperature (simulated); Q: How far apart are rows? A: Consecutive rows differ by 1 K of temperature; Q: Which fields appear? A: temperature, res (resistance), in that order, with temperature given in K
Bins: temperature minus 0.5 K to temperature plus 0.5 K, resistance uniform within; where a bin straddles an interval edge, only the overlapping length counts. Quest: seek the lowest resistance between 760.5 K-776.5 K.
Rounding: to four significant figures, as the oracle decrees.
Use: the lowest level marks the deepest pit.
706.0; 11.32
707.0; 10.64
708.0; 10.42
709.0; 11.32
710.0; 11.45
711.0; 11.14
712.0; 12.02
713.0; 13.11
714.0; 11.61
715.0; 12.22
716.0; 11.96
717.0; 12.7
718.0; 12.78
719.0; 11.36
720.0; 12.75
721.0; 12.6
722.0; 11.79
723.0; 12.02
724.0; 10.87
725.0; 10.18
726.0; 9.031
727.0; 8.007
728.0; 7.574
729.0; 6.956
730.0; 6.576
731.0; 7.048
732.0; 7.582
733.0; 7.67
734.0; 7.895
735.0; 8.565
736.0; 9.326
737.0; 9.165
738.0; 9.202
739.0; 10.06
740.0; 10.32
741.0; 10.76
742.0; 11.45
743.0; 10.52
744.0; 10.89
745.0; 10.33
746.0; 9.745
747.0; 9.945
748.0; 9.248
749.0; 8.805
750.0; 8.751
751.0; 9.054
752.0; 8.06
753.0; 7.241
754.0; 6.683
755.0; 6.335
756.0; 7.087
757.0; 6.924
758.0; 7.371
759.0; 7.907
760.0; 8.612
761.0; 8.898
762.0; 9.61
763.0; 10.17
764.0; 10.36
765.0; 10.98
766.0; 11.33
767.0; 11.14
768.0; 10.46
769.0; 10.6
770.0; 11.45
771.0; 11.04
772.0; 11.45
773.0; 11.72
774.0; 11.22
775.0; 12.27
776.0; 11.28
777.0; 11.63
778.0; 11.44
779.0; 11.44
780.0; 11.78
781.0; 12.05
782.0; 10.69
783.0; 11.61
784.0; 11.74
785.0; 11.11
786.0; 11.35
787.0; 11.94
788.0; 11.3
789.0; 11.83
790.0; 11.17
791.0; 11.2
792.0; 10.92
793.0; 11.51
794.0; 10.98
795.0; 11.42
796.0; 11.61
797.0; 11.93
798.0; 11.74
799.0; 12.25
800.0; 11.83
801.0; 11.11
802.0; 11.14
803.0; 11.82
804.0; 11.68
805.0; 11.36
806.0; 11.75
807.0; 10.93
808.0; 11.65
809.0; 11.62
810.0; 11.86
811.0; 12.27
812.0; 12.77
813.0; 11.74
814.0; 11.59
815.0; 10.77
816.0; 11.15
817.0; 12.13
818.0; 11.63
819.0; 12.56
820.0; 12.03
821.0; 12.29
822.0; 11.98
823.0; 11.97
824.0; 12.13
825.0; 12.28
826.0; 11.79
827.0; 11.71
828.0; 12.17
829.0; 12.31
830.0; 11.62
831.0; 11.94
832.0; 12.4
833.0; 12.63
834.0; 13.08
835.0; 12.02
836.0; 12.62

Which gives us 8.898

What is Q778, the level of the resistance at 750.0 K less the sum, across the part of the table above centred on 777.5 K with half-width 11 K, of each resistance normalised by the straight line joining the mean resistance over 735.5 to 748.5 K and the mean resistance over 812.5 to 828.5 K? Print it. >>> -14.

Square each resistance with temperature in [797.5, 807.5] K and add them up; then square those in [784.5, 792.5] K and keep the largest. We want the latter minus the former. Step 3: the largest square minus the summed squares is -1196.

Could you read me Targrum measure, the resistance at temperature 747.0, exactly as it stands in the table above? 9.945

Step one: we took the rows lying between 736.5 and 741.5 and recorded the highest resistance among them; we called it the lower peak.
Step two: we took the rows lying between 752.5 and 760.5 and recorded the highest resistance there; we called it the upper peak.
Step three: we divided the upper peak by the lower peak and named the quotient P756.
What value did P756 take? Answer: 0.80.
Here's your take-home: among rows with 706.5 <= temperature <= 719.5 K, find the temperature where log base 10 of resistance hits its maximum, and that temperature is 713.0 K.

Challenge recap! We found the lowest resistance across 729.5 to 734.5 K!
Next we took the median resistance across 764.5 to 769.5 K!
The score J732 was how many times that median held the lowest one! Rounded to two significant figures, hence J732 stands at 1.7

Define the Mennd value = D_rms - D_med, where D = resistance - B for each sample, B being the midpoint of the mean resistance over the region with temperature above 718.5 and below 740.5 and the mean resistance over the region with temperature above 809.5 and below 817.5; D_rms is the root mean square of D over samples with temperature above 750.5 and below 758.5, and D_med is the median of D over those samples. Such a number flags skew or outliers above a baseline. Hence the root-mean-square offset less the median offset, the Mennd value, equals 6.8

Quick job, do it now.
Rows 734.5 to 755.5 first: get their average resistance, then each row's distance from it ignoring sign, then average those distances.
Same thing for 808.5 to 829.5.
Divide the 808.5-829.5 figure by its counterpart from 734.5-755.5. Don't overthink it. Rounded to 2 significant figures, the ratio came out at 0.34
